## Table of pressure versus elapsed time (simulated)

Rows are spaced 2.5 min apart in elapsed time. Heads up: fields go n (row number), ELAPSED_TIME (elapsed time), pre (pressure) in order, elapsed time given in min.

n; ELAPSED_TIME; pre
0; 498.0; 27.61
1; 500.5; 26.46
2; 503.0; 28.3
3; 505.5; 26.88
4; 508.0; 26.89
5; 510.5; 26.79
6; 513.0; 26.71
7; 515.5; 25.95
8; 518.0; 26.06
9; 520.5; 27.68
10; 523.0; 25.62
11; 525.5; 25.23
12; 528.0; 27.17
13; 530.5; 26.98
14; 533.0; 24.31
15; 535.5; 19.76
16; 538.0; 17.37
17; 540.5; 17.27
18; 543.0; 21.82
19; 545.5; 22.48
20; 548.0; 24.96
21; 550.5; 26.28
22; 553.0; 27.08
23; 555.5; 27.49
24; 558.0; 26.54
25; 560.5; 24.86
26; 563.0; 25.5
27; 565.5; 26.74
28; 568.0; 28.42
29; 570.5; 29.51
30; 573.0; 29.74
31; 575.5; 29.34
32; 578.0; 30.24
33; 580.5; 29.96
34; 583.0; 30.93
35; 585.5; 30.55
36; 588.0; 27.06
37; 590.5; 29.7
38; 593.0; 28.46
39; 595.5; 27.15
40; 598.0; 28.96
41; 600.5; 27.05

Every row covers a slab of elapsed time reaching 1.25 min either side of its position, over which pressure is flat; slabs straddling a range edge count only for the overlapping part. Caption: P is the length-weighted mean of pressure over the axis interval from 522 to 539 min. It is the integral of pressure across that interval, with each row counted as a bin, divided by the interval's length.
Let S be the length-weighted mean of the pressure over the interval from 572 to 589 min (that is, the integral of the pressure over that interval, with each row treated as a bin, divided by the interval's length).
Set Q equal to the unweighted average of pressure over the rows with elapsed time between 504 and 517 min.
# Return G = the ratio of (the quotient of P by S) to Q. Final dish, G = 0.0301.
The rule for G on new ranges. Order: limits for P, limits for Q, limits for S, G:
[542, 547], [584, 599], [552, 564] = 0.0296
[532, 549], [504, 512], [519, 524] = 0.0294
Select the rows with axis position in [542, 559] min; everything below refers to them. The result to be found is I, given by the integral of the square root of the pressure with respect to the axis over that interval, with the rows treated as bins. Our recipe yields 85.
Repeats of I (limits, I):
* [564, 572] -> 42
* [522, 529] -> 36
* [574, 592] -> 98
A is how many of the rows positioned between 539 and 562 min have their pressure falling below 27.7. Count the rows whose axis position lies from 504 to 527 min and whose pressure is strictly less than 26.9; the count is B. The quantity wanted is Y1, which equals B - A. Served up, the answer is -1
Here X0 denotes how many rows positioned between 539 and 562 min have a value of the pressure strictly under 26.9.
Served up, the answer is 7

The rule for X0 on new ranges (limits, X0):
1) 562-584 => 2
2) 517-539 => 6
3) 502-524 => 7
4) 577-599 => 0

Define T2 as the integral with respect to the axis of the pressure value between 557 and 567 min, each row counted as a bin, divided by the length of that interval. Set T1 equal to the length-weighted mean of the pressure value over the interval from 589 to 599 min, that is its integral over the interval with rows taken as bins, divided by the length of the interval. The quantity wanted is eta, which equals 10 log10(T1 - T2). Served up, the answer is 4.1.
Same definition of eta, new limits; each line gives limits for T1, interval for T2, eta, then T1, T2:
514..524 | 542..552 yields 3.7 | 26.4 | 24.0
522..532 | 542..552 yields 3.4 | 26.2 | 24.0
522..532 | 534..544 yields 8.5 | 26.2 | 19.1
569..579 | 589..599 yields 0.6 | 29.7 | 28.5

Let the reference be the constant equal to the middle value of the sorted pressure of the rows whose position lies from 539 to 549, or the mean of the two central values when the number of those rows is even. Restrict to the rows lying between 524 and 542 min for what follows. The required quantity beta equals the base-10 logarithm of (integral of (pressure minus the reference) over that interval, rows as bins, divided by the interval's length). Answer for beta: -0.33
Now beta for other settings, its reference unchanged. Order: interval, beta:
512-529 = 0.62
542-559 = 0.49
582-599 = 0.83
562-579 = 0.80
